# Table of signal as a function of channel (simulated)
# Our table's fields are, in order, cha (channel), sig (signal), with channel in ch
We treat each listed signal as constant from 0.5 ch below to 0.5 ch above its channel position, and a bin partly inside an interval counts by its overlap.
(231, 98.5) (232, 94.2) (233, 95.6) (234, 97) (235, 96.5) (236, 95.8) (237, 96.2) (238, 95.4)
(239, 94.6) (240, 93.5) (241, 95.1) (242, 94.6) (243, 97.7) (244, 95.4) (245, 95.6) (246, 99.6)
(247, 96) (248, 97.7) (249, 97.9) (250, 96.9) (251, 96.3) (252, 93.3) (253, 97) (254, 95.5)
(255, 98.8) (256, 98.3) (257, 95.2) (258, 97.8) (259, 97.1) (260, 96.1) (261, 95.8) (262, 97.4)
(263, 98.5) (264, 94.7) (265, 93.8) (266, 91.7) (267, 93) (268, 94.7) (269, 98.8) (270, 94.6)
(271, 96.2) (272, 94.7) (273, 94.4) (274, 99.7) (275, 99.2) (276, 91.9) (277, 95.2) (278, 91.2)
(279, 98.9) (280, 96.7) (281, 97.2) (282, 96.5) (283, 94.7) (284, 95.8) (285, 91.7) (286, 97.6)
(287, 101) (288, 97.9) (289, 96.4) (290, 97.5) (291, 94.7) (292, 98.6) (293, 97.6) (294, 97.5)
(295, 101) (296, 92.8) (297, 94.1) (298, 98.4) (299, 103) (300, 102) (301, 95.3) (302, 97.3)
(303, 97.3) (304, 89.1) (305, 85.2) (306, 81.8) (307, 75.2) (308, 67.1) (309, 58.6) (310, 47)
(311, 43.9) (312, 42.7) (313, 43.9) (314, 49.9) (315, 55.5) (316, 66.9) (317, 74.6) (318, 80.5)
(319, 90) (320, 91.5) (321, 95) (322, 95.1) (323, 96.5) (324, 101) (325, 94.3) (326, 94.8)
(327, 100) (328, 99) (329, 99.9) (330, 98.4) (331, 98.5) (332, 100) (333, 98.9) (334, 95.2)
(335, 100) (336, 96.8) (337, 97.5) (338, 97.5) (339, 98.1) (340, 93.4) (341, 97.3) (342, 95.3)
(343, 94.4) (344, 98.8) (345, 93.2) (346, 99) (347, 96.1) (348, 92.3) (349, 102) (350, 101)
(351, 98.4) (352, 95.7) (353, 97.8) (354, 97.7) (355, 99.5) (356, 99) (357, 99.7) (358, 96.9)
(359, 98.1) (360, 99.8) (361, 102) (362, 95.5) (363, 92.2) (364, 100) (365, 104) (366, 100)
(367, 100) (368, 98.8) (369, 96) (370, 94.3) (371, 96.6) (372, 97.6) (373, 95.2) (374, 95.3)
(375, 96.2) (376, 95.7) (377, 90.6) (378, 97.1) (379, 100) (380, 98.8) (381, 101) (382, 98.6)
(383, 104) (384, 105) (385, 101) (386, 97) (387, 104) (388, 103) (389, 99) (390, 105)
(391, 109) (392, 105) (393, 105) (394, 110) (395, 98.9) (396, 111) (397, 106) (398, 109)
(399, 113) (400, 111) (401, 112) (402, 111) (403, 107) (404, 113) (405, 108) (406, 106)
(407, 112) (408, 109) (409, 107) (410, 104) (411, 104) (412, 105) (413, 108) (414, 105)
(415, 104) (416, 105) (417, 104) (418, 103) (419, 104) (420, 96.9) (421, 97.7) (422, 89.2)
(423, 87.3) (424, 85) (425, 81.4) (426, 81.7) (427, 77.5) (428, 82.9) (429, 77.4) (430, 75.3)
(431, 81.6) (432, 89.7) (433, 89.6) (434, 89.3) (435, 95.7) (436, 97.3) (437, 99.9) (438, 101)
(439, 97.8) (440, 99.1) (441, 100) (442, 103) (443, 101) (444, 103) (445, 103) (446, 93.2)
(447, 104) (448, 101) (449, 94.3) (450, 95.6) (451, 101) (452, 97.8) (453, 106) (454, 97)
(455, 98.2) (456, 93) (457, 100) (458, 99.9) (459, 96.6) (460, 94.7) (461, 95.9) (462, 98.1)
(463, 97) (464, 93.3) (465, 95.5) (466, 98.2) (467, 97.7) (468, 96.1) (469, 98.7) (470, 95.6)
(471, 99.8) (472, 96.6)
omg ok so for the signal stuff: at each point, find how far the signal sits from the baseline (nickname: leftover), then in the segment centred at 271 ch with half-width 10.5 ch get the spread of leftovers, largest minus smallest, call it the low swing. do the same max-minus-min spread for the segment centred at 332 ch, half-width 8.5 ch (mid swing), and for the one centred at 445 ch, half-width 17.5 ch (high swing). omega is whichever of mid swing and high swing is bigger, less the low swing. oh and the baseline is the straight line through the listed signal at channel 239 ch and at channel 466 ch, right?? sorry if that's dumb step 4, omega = 22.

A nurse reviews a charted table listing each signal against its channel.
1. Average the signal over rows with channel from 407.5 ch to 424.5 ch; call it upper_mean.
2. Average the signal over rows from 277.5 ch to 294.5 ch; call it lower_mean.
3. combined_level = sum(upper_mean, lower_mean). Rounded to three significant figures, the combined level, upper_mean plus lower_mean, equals 198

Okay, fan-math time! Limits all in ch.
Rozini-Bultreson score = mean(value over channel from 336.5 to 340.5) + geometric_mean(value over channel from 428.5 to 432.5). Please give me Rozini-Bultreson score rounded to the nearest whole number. 177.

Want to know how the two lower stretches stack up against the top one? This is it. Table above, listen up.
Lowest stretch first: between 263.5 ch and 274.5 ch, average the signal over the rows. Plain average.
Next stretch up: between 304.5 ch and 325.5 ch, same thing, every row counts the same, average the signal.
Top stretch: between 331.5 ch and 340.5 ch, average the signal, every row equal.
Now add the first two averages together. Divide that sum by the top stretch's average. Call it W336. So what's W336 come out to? 1.73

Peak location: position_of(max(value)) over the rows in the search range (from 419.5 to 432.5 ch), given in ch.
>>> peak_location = 421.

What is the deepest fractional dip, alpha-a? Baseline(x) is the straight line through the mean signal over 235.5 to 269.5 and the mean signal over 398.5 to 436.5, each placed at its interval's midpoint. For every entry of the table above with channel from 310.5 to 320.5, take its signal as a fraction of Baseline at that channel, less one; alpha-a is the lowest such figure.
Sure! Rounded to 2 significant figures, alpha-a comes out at -0.56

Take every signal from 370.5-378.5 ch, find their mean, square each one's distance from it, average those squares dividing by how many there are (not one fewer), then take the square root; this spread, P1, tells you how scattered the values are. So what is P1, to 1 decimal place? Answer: 2.0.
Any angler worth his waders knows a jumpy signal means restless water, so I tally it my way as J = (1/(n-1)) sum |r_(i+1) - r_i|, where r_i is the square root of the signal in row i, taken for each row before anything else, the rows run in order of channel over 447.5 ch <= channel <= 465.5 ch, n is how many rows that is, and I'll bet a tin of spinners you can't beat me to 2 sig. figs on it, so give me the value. 0.19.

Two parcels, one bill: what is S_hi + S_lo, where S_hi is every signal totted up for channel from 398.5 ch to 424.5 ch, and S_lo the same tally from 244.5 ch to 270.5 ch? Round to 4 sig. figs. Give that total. 5213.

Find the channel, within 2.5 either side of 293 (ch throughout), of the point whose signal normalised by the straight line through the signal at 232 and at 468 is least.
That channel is 291 ch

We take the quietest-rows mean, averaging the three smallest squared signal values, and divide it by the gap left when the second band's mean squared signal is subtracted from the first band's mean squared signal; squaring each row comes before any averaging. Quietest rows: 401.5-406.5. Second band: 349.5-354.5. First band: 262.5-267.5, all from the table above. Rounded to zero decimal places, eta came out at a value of -16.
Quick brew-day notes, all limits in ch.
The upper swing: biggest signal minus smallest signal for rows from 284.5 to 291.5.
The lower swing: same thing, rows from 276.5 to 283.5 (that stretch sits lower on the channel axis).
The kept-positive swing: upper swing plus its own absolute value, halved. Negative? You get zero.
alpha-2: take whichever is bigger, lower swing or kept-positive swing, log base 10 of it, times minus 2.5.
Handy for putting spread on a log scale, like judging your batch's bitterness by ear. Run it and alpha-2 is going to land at -2.42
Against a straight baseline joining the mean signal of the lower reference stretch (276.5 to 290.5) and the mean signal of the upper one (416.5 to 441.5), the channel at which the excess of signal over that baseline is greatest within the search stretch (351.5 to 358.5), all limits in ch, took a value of 357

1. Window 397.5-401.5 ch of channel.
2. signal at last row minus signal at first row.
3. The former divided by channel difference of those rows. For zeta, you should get 1.00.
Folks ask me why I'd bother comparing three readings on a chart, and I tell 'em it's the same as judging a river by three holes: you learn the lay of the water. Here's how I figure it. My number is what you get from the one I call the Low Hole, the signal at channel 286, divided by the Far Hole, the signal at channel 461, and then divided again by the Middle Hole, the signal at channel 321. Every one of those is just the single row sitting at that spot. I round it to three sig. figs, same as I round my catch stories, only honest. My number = 0.0107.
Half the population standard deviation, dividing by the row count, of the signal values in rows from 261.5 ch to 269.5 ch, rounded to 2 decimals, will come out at 1.23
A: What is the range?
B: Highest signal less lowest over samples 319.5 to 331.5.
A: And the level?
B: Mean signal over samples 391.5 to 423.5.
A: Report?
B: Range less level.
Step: -96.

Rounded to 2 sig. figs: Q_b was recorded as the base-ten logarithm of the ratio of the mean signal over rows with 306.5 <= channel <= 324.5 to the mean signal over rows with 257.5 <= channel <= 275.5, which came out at -0.13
